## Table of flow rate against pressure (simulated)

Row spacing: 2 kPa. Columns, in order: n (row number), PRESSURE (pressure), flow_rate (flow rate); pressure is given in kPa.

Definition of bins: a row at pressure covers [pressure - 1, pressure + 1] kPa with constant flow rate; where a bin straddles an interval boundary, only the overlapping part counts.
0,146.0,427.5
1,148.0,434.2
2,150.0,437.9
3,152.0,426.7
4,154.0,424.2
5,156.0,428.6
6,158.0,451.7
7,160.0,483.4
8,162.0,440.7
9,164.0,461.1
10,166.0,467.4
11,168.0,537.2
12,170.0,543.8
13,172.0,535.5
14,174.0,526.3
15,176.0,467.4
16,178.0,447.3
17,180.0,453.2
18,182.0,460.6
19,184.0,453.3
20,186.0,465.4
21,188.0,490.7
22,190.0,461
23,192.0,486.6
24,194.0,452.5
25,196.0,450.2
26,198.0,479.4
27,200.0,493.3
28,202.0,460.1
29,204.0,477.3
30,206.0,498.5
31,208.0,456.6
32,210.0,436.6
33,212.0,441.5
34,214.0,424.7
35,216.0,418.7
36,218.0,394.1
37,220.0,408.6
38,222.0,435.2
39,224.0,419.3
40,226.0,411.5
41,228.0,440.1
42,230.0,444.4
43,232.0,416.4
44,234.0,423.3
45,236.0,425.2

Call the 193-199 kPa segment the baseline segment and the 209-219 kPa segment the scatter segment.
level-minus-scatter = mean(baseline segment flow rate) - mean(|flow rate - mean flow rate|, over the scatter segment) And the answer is 447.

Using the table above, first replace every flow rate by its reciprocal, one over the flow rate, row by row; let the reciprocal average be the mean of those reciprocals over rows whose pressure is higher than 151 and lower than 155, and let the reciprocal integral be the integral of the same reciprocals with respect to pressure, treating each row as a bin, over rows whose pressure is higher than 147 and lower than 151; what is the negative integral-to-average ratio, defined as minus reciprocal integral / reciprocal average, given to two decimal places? -3.90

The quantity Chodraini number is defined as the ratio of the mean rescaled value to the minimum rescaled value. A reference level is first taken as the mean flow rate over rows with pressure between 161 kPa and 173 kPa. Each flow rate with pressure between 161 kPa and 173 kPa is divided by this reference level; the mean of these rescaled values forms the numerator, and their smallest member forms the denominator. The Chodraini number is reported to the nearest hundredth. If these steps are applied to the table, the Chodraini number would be 1.13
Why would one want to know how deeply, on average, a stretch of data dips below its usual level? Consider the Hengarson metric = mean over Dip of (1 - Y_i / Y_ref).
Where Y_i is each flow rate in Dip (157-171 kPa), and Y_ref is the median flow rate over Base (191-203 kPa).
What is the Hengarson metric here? -0.030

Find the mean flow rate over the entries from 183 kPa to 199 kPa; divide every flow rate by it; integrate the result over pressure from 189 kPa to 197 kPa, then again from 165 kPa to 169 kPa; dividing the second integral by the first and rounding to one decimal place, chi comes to 0.5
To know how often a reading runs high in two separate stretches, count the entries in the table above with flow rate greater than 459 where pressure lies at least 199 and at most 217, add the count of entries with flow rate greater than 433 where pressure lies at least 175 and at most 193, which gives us 13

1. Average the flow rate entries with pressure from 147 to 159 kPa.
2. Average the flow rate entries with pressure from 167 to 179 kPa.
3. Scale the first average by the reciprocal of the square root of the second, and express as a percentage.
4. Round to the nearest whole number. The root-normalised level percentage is 1922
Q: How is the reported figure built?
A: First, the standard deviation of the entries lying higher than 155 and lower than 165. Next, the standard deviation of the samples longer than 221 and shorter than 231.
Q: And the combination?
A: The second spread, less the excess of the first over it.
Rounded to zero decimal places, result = 7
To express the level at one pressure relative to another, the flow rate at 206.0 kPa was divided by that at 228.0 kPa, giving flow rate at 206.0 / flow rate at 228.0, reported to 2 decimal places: 1.13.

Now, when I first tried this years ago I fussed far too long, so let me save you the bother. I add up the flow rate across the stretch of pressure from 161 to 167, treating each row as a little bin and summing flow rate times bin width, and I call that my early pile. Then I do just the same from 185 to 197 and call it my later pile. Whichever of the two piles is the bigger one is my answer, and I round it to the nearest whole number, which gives 5613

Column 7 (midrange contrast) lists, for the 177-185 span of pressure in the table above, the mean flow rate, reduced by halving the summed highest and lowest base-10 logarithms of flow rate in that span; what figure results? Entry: 451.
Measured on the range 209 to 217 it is 428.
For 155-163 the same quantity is 448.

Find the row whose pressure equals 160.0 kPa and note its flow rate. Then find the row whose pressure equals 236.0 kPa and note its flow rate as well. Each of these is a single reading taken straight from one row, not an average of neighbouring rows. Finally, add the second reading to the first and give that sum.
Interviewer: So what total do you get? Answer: 909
